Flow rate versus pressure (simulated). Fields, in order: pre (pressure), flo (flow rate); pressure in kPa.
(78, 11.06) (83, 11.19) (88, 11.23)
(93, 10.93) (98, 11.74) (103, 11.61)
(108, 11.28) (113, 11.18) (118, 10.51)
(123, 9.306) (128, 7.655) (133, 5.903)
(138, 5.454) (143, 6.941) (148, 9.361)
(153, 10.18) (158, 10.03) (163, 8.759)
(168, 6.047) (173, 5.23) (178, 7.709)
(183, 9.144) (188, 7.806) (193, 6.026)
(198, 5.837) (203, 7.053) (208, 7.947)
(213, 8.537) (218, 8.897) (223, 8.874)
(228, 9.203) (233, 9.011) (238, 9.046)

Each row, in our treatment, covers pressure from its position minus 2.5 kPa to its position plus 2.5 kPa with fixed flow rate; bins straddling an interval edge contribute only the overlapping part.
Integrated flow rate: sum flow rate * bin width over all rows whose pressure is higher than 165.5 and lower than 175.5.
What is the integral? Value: 56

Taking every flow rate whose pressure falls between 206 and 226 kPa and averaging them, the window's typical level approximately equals 8.6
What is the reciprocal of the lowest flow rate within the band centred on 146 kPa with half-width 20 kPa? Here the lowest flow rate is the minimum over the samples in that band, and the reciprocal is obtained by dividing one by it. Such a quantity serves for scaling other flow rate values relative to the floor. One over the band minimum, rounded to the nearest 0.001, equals 0.183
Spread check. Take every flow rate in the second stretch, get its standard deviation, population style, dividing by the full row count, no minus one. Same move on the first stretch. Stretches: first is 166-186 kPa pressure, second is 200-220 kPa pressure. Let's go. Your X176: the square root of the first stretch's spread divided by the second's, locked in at 1.47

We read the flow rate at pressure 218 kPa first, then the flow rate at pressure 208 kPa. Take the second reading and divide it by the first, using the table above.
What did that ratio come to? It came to 0.89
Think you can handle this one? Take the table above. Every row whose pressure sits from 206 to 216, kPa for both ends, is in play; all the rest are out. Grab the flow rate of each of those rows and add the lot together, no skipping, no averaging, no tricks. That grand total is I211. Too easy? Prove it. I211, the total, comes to 16.5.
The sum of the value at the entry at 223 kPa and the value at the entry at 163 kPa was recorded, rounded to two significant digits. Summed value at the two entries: 18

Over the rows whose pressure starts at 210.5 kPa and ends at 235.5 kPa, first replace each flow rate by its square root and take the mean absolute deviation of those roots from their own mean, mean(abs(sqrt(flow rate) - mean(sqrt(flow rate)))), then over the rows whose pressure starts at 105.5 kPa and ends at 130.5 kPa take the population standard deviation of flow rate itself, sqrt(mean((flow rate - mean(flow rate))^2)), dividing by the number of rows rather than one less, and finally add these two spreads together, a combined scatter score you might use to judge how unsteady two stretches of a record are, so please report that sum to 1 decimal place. 1.4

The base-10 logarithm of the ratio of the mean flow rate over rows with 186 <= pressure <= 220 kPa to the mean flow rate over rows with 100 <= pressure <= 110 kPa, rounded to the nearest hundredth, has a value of -0.19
